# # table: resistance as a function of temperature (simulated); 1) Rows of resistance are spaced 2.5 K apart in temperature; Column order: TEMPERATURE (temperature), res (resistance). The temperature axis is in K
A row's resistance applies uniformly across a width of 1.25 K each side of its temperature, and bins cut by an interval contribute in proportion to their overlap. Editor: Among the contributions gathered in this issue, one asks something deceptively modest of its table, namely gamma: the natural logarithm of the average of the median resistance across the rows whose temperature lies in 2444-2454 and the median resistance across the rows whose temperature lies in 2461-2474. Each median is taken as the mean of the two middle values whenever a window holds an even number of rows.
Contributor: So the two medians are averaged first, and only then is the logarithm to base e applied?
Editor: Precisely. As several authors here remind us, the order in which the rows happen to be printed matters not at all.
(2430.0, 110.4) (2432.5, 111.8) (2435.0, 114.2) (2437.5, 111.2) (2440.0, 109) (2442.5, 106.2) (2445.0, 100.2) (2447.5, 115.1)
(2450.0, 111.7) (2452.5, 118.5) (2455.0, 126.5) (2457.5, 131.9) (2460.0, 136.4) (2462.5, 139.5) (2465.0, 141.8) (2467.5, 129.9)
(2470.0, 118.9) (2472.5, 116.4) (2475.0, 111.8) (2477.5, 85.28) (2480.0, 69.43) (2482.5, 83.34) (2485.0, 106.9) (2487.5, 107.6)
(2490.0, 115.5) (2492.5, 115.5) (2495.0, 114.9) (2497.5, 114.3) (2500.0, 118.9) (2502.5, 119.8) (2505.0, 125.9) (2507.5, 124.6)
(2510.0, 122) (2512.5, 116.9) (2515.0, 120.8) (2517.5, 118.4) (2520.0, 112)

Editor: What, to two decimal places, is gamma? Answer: 4.80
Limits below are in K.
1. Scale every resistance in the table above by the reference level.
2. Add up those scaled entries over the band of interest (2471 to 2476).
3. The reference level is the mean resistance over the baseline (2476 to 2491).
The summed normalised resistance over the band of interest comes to 2.41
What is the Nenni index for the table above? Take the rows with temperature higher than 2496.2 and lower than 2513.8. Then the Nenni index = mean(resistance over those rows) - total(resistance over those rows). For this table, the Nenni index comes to -722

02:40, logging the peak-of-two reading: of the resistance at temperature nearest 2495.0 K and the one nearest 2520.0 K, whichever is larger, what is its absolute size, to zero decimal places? 115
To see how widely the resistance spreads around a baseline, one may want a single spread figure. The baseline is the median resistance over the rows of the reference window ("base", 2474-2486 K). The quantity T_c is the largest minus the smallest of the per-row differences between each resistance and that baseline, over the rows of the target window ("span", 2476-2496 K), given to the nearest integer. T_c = 46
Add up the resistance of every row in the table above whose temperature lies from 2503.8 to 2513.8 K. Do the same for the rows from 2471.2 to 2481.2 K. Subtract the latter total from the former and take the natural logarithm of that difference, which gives 4.7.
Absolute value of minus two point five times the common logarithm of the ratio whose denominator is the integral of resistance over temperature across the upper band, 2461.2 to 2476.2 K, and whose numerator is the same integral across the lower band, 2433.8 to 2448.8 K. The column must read 0.16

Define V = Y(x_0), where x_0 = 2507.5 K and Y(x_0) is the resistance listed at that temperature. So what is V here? 124.6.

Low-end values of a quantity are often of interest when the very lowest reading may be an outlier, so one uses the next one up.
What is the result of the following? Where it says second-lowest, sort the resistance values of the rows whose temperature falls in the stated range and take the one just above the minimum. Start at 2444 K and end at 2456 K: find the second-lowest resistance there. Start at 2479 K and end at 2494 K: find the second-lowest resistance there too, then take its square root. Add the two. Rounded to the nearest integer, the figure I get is 121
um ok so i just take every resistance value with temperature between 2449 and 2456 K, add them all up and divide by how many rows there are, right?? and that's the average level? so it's 119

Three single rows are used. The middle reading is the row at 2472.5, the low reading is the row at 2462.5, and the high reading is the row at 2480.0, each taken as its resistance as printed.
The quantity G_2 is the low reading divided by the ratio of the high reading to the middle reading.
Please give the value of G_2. 234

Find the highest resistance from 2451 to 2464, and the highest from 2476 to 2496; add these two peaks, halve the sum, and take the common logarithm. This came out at 2.11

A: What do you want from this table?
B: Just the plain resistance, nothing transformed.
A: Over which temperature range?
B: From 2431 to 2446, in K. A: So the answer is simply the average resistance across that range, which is 109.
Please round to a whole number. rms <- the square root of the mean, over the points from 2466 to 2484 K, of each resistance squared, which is 104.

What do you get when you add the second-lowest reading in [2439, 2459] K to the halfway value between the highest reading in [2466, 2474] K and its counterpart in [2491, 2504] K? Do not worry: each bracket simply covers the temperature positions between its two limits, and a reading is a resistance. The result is 231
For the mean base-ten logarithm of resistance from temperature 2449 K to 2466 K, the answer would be 2.11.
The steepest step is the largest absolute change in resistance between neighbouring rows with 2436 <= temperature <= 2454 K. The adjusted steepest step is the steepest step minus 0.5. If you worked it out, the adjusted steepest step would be 14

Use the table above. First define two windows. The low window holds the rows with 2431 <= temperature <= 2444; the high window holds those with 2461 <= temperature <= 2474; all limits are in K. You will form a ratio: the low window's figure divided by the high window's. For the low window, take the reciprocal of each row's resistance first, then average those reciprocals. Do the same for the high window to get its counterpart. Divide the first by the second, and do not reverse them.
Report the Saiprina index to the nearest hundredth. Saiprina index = 1.16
